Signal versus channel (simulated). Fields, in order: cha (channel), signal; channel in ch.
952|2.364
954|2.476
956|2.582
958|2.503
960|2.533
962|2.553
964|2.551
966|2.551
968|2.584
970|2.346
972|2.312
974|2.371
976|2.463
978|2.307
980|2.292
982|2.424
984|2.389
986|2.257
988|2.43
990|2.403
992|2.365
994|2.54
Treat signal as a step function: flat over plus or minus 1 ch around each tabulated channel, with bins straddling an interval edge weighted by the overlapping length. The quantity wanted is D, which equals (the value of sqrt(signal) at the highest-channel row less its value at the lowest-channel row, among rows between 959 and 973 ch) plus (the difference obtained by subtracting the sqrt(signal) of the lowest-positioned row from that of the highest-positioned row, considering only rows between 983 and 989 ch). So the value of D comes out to -0.06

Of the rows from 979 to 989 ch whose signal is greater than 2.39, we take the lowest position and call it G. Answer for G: 982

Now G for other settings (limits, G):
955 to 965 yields 956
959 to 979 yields 960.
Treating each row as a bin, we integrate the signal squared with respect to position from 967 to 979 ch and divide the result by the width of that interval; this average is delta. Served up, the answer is 5.76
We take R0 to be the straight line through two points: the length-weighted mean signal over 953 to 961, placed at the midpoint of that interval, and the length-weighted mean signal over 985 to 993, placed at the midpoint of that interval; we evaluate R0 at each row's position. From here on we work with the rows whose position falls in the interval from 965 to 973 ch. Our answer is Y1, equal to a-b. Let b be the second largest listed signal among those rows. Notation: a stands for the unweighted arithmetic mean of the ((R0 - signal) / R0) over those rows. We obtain -2.54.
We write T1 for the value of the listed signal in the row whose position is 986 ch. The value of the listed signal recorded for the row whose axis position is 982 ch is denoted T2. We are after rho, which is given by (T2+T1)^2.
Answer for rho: 21.9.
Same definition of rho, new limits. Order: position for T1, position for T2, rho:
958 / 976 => 24.7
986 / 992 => 21.4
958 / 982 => 24.3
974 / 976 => 23.4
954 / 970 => 23.3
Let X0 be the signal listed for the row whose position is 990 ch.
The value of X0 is 2.403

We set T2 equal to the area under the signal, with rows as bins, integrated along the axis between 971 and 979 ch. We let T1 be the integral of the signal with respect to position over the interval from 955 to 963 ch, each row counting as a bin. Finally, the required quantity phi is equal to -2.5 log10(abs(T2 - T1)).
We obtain -0.39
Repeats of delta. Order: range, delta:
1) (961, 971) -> 6.34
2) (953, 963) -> 6.40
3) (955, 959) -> 6.47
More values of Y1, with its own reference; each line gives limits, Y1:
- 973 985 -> -2.41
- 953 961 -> -2.53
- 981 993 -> -2.43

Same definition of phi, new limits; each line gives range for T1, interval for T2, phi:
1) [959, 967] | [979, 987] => -0.55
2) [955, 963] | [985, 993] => -0.39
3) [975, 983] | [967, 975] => 1.49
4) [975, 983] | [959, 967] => -0.37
